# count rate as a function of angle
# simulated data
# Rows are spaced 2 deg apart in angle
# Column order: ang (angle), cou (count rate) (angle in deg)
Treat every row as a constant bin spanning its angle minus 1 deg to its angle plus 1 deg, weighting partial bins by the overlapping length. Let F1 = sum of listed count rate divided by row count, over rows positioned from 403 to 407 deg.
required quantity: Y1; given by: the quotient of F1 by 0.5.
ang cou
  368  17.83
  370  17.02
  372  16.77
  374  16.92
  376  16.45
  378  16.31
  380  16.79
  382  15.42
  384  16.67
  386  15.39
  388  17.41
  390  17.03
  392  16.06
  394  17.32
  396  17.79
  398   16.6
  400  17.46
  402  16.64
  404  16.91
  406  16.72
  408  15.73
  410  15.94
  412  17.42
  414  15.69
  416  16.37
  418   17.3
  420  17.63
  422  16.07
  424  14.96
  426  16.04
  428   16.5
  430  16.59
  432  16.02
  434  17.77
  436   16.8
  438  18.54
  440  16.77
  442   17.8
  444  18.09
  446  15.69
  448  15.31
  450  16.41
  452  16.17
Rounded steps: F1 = 16.8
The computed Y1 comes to 33.6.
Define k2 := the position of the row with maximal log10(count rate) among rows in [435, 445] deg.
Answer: 438 deg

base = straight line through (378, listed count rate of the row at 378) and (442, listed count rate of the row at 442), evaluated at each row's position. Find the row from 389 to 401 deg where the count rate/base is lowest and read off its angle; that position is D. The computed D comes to 392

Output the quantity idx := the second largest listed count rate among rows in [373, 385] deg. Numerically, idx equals 16.79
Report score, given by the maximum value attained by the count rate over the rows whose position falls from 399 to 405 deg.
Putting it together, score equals 17.46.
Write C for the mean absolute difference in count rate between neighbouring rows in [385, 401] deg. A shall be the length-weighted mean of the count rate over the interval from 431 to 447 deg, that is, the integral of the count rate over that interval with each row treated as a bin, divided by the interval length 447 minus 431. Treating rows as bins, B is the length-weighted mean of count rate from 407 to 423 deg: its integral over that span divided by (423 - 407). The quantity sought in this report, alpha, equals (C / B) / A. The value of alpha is 0.0036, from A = 17.2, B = 16.5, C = 1.02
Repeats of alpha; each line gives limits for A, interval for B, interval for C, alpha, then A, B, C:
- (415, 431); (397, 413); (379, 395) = 0.0044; 16.4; 16.7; 1.22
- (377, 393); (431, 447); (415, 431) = 0.0028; 16.4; 17.2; 0.79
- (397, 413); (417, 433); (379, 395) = 0.0045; 16.7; 16.4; 1.22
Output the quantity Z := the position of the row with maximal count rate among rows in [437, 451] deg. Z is 438 deg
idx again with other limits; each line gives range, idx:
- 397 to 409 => 16.91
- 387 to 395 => 17.32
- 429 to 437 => 16.8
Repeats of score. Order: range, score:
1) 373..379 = 16.92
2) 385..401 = 17.79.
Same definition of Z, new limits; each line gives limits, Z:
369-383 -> 370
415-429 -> 420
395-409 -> 396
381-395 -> 388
